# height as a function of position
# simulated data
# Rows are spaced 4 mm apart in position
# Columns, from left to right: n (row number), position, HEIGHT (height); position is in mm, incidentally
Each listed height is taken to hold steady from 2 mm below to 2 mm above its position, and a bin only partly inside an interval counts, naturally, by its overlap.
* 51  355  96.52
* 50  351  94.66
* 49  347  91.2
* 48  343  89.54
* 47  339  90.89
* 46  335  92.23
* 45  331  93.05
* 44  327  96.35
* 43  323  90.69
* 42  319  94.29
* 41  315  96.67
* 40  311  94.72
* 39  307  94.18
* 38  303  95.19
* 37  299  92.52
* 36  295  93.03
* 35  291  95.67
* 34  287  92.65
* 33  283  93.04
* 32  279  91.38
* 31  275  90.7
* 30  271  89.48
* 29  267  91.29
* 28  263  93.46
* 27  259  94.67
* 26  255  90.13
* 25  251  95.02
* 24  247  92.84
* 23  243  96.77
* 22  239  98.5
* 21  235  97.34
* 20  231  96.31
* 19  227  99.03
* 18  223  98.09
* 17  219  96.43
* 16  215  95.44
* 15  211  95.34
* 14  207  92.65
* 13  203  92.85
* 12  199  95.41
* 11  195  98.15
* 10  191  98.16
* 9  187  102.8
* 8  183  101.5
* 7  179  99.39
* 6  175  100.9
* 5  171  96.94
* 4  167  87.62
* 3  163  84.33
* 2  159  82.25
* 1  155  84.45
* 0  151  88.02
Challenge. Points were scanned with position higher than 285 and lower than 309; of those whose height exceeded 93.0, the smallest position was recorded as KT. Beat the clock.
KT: 291 mm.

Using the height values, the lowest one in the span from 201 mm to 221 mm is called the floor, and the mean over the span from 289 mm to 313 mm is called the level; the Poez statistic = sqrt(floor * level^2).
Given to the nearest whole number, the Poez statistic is 907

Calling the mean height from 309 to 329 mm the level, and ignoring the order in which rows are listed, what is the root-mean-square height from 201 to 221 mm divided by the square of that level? 0.0106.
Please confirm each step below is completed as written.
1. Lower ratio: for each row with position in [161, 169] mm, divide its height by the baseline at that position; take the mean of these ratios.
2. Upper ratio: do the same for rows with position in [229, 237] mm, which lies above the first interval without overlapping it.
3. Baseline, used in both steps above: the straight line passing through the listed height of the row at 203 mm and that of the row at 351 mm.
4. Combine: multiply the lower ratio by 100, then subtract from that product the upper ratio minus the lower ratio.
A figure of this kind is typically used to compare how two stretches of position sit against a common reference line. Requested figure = 93.0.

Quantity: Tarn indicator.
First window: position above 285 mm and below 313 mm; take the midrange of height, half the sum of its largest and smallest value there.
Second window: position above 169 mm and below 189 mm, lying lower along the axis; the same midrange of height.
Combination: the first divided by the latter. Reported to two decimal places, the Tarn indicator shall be 0.94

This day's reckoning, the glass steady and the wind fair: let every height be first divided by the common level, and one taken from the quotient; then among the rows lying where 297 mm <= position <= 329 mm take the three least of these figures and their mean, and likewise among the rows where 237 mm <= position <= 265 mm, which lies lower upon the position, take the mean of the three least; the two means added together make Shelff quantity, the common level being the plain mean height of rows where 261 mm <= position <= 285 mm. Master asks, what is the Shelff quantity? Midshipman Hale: 0.02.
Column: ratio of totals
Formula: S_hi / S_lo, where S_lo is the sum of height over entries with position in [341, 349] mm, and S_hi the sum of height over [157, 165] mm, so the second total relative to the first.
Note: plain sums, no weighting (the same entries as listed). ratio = 0.92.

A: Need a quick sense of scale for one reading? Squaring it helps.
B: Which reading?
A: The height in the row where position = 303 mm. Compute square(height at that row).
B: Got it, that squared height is 9061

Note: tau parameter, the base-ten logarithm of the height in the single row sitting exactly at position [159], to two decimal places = 1.92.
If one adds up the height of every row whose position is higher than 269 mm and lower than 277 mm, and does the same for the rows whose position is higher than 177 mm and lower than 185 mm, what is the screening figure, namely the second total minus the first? 21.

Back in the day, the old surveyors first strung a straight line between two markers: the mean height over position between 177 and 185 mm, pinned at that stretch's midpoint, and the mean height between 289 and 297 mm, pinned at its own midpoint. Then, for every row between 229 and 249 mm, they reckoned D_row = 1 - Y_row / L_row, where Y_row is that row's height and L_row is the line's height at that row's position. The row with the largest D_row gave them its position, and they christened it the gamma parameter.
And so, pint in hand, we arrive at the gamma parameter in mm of 247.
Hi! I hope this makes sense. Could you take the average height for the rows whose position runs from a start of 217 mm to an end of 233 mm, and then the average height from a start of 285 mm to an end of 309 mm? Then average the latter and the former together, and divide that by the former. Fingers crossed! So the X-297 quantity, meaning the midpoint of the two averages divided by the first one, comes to 0.982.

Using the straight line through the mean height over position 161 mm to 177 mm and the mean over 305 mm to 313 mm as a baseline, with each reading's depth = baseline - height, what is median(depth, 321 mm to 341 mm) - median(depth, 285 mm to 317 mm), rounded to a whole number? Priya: 3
